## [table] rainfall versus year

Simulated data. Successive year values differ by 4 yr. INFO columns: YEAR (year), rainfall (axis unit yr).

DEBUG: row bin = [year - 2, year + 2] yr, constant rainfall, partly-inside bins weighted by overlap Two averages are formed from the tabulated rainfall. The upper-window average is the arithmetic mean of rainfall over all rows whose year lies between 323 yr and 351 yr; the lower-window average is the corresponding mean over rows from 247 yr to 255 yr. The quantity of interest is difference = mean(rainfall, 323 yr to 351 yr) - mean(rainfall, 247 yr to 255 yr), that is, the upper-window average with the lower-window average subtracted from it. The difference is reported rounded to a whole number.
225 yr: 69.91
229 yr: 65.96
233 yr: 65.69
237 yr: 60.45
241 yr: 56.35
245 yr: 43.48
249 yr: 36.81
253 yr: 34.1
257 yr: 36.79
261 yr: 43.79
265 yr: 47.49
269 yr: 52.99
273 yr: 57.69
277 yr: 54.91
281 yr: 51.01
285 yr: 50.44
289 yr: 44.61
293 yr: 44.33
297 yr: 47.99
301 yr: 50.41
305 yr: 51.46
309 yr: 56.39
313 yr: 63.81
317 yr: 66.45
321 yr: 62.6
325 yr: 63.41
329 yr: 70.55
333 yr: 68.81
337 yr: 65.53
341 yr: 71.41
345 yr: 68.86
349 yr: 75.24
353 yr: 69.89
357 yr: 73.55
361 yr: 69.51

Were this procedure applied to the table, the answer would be 34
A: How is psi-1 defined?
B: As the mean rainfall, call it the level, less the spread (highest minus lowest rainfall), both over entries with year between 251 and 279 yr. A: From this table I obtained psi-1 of 23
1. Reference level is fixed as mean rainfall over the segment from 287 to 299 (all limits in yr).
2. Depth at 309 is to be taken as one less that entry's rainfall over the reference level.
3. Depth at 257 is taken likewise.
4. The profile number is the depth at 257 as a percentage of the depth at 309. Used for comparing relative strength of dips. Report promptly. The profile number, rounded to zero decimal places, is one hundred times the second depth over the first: -82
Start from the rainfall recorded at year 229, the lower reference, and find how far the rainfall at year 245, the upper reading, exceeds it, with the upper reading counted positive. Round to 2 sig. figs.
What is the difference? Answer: -22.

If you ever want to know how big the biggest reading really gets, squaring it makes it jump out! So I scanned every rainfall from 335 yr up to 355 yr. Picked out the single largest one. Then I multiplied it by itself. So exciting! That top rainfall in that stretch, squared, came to 5661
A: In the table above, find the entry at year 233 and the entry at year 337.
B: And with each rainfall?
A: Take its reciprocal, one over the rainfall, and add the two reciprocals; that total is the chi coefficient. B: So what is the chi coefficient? 0.030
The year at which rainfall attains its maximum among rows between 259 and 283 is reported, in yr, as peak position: 273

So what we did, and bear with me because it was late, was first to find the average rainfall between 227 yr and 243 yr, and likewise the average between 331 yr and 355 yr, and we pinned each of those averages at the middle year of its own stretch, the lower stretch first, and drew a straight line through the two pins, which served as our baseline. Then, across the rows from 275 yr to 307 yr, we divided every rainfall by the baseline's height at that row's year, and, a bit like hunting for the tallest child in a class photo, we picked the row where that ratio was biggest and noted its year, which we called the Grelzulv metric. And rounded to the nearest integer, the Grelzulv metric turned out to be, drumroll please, 277 yr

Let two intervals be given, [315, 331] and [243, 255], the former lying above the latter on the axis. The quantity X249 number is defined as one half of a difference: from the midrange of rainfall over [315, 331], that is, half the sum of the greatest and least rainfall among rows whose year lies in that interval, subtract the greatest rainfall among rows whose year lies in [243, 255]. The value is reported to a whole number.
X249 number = 12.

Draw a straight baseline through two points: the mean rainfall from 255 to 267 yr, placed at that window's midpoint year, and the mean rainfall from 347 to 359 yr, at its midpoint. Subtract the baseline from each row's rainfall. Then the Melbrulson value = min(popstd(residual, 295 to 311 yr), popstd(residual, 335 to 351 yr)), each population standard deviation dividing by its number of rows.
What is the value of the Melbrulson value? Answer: 1.7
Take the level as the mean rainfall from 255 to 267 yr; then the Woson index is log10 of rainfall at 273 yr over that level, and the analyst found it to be 0.13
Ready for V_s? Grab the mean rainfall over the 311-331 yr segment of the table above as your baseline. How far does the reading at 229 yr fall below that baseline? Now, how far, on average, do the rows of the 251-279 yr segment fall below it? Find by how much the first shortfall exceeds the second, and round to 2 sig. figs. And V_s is -19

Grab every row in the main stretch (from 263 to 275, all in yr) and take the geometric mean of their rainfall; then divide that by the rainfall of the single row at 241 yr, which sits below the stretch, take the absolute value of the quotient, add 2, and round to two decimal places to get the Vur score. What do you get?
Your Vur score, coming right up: 2.93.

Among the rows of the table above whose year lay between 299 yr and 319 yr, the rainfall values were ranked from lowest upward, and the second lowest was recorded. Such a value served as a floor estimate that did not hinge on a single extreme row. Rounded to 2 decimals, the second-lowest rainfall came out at 51.46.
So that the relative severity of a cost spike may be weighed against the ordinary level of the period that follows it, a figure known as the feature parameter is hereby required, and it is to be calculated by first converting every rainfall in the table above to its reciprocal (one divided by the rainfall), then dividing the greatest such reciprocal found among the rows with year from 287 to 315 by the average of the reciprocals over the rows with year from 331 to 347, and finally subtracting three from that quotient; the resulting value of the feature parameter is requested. -1.45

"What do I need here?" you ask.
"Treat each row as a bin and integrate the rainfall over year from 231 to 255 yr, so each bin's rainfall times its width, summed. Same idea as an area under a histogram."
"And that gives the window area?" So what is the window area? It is 1188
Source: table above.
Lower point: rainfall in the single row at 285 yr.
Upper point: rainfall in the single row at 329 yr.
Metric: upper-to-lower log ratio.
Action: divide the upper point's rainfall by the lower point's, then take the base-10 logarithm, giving 0.15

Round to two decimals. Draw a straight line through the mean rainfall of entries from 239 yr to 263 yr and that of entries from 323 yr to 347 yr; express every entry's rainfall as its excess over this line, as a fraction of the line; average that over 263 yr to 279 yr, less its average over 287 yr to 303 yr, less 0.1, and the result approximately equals 0.16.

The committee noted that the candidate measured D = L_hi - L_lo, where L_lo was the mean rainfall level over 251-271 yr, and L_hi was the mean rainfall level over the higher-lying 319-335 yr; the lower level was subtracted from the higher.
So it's 23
